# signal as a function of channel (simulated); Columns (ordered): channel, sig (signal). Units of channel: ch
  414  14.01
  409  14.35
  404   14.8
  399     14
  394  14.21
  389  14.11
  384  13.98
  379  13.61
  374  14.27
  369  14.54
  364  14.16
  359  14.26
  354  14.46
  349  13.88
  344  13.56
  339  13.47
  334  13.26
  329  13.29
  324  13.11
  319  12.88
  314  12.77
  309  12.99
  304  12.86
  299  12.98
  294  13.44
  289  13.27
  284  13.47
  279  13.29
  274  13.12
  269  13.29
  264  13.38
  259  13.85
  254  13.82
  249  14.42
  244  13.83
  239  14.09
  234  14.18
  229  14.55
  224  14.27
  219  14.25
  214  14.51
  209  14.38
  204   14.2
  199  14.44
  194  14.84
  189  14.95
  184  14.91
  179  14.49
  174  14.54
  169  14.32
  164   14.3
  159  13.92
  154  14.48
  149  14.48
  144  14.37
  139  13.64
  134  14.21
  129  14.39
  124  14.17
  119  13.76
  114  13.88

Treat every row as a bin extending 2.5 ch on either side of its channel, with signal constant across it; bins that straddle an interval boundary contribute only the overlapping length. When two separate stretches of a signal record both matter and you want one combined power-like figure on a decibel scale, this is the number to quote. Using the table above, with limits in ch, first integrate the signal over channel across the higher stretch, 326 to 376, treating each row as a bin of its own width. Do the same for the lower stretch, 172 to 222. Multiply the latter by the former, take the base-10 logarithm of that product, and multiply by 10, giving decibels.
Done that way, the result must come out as 57.0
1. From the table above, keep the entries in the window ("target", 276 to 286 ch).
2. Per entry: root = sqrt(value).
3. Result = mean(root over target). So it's 3.66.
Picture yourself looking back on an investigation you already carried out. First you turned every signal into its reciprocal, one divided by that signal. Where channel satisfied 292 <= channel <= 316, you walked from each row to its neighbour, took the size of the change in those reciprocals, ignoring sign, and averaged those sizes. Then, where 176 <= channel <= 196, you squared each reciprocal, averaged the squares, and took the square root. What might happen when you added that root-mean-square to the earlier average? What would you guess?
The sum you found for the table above 0.069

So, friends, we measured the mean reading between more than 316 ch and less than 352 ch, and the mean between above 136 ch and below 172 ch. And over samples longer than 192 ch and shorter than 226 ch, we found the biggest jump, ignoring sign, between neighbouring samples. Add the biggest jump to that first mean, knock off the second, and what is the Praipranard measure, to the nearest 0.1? -0.5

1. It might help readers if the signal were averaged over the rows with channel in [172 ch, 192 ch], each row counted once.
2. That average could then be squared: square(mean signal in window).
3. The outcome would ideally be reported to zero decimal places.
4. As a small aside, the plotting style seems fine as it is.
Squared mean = 217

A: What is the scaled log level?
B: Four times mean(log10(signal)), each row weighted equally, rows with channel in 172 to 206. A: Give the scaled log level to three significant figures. 4.66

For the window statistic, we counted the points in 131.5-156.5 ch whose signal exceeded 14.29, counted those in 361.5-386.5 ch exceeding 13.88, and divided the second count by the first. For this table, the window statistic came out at 1.3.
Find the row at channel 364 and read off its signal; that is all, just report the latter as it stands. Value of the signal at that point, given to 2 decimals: 14.16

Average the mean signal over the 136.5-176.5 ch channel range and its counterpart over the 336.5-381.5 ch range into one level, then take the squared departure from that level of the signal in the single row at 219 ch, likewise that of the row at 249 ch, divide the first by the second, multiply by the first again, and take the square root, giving 0.0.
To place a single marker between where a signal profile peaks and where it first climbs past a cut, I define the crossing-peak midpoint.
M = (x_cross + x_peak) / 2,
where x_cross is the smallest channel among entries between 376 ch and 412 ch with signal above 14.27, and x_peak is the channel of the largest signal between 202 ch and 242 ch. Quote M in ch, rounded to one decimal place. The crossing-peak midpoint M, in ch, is 316.5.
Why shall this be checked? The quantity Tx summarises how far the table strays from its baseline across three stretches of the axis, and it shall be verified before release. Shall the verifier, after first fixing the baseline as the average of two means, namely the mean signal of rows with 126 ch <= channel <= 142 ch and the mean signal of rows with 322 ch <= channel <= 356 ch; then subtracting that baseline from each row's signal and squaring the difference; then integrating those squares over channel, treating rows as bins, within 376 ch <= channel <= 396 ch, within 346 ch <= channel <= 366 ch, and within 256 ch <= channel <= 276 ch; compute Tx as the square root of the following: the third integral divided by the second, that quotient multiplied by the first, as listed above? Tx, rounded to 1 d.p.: 1.4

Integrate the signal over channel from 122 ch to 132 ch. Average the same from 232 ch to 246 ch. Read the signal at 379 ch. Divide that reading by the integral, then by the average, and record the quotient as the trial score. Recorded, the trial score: 0.0068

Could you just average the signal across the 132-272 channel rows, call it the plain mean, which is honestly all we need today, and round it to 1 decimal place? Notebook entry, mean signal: 14.2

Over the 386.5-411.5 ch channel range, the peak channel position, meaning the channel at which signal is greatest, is 404 ch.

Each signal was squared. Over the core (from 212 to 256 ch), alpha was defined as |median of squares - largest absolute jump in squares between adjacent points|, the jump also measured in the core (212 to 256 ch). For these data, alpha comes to 186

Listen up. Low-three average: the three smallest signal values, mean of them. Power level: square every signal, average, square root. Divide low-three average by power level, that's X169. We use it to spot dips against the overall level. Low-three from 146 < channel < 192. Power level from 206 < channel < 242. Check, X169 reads 0.99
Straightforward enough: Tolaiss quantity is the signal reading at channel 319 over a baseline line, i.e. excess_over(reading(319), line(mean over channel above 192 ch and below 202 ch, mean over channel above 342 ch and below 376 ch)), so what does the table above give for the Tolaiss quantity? -1.40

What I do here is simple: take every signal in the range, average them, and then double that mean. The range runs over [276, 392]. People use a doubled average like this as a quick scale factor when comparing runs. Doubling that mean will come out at 27.1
